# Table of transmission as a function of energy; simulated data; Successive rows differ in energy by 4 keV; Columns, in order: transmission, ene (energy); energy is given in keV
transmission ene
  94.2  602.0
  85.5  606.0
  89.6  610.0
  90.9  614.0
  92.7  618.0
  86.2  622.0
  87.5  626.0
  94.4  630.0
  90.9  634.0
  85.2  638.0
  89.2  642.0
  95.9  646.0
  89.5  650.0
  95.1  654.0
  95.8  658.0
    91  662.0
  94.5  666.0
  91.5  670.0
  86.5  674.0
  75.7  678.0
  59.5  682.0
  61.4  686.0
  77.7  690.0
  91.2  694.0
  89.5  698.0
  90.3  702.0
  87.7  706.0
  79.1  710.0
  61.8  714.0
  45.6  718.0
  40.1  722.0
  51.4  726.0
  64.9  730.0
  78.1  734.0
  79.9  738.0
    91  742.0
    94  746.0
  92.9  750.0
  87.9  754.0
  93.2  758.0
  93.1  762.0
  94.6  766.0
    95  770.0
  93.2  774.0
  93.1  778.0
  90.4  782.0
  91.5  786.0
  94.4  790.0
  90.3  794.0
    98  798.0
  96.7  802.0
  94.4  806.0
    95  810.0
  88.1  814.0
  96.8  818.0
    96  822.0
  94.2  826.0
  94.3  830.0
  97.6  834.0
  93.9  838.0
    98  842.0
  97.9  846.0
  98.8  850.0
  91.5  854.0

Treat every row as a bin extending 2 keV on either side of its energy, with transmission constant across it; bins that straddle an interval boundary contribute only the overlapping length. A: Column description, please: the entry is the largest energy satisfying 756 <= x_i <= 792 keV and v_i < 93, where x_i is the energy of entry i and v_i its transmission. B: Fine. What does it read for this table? 786.0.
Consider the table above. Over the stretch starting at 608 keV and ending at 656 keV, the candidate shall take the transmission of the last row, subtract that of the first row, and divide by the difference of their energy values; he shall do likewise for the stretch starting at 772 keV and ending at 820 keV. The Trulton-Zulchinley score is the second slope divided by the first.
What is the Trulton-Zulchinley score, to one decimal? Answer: 0.7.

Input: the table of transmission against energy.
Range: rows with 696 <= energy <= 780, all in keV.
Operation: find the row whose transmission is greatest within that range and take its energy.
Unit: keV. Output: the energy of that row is 770.0 keV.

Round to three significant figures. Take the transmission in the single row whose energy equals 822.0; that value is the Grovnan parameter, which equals 96.0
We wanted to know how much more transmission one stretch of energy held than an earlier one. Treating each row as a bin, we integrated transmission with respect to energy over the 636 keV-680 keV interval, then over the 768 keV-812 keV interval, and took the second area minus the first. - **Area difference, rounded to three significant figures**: 168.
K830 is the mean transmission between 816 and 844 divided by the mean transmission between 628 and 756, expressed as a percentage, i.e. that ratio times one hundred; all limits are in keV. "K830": 118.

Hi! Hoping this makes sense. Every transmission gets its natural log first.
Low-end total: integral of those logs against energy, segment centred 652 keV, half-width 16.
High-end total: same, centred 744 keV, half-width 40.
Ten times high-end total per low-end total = 24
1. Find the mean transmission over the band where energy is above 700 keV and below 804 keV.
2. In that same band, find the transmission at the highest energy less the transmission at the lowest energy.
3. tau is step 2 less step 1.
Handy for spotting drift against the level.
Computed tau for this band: -77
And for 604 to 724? -128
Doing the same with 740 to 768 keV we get -89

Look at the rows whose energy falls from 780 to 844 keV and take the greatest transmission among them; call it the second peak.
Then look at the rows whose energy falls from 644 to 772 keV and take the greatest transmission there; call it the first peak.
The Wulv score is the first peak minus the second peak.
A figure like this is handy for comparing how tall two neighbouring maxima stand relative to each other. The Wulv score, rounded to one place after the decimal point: -2.1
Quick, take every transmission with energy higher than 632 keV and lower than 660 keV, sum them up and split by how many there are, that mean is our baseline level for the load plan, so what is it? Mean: 91.7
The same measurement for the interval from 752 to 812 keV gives 93.4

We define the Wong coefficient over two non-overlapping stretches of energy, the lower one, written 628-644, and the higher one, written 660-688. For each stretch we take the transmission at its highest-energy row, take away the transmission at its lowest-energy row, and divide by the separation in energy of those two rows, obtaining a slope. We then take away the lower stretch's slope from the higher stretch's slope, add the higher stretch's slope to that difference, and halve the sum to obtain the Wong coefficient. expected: -1.0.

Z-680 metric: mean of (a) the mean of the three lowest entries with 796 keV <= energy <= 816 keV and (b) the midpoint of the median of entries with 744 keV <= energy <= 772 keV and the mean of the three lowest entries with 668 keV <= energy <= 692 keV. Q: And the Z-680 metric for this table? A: 85.9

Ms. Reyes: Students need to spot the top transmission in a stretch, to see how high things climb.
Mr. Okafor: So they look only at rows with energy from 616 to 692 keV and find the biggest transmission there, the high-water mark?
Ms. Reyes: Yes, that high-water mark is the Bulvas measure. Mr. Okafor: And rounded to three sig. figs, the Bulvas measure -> 95.9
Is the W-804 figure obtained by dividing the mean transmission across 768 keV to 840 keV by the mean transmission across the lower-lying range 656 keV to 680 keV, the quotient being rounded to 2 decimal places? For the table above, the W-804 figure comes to 1.05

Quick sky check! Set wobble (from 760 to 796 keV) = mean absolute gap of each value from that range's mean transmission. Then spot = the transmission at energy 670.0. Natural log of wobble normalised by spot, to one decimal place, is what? -4.2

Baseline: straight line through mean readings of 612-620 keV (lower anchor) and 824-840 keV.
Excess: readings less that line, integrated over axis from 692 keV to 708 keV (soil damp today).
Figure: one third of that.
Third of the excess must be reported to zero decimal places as -18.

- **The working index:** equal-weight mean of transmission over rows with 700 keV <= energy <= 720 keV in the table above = 73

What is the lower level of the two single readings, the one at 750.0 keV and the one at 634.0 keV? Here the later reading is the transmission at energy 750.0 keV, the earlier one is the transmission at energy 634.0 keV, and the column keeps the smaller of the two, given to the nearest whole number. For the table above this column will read 91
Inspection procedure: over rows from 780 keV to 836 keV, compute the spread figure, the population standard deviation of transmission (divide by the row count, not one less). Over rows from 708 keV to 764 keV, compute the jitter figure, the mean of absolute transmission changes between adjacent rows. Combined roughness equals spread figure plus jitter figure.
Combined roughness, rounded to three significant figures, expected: 10.9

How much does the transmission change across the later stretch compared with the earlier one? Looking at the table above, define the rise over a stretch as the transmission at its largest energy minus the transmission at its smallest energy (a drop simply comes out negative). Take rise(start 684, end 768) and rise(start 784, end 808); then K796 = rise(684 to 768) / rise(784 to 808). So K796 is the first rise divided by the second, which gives 11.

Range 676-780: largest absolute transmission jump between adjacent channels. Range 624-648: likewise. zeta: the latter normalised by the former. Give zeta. 0.4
